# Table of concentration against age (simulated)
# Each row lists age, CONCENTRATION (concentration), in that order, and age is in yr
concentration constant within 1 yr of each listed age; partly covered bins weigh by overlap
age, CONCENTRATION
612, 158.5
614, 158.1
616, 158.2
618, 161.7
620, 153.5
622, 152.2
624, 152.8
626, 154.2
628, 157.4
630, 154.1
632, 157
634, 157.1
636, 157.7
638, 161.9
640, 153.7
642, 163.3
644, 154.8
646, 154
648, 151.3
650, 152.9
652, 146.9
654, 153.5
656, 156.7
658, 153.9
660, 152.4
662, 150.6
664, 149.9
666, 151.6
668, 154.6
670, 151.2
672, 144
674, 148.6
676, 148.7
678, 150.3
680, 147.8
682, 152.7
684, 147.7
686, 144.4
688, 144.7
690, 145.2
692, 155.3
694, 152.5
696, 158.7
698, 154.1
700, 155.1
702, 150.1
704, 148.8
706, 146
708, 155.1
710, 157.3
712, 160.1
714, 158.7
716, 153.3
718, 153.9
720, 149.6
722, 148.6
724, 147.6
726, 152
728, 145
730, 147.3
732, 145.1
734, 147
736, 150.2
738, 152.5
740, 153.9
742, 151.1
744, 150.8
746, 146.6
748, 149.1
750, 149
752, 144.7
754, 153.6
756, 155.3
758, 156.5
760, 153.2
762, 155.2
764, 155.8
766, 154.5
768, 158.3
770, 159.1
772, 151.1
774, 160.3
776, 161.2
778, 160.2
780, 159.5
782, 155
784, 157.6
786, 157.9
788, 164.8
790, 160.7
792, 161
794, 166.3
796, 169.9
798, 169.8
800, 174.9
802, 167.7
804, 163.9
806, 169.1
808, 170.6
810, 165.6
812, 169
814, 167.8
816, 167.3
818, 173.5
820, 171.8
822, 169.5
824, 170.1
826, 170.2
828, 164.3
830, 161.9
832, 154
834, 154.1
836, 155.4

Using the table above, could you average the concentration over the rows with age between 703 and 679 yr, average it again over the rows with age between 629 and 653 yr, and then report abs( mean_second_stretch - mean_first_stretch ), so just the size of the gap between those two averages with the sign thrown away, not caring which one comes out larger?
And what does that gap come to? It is 5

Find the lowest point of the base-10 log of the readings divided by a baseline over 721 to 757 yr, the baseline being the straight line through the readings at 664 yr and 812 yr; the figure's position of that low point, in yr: 752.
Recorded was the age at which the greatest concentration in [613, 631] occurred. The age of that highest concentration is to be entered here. 618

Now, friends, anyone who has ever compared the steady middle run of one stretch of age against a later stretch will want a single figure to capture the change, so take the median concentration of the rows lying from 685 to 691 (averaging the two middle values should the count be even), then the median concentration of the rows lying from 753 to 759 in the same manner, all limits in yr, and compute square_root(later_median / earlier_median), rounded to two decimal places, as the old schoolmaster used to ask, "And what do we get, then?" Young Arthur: 1.04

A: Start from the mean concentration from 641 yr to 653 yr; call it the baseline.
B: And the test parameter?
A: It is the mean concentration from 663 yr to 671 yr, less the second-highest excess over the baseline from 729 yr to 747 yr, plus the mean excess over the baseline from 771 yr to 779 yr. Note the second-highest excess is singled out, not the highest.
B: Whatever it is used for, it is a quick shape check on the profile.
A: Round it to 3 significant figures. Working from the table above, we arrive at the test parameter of 158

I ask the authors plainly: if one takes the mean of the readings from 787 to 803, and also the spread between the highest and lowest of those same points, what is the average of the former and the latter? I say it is 91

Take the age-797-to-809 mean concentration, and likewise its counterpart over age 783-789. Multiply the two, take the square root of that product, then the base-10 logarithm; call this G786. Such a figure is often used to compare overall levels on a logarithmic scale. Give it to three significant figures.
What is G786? 2.22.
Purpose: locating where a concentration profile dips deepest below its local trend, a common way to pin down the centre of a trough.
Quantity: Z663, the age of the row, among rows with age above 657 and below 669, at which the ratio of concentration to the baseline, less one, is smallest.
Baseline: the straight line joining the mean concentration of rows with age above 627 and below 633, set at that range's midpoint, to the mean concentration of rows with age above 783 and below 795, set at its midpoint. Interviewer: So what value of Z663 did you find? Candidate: 664 yr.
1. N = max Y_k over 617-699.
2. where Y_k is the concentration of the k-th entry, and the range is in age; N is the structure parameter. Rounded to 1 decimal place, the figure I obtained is 163.3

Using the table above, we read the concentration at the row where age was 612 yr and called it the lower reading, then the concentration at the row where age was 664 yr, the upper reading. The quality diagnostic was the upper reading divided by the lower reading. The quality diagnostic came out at 0.946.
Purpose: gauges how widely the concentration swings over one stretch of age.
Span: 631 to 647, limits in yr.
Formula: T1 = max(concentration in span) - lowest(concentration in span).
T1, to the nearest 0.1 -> 9.6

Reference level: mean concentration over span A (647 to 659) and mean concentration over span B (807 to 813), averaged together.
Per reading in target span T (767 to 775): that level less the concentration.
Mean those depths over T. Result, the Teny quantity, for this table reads 3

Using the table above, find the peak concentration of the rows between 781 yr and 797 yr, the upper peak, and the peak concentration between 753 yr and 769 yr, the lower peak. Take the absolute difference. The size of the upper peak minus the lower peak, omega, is 12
